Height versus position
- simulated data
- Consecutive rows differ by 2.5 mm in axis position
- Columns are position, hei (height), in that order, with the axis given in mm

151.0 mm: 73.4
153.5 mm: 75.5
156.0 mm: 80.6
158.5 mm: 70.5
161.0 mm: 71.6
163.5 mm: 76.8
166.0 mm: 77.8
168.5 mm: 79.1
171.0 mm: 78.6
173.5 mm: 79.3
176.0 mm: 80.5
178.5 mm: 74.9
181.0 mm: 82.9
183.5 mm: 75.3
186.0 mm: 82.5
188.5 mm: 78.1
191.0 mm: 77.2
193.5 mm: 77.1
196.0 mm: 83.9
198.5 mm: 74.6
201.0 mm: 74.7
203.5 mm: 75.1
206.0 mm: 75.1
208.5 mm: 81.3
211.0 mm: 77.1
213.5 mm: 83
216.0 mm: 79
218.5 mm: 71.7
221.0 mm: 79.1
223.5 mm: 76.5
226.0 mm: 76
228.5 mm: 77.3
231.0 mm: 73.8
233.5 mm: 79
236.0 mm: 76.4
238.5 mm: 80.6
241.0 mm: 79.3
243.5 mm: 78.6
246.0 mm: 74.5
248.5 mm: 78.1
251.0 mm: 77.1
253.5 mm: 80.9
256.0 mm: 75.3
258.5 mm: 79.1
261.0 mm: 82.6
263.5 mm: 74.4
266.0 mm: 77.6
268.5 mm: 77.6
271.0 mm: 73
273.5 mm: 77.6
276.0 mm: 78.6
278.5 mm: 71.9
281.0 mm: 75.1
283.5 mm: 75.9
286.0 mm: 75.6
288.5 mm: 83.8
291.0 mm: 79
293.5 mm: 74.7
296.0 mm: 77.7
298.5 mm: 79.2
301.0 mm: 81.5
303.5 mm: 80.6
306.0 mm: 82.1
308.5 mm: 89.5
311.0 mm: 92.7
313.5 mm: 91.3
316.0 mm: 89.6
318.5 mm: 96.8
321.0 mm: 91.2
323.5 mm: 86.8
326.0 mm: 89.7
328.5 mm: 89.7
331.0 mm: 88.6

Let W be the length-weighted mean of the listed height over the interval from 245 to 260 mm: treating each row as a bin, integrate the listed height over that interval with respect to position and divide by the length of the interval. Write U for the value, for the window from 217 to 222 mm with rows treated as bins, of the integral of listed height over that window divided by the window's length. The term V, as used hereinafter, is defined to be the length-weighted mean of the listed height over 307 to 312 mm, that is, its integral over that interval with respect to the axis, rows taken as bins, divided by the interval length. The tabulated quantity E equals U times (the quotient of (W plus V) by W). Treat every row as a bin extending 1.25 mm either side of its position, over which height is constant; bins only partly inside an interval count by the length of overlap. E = 163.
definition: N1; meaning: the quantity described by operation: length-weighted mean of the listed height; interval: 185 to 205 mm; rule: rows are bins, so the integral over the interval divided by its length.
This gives 77.8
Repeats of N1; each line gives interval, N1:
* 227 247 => 77.5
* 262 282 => 75.8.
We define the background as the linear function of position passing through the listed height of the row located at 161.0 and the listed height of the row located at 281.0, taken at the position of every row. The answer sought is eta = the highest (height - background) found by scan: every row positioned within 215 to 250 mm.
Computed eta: 7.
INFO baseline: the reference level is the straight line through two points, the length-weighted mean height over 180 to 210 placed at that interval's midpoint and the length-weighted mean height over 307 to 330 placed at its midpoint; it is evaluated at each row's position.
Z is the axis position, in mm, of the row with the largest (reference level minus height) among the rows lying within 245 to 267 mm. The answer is 263.5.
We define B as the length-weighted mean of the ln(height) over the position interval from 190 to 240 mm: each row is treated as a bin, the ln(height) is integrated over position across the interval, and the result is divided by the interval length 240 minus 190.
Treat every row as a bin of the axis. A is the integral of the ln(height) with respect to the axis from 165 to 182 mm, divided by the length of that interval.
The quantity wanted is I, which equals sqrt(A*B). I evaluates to 4.36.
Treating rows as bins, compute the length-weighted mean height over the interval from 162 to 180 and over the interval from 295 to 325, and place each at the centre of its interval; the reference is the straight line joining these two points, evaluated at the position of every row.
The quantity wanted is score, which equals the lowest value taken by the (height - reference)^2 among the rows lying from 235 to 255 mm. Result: 2.8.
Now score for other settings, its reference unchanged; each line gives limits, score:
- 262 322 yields 2.4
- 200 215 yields 0.8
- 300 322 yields 6.5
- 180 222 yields 0.8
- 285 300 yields 2.4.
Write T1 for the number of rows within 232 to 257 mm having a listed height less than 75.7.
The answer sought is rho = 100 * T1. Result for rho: 200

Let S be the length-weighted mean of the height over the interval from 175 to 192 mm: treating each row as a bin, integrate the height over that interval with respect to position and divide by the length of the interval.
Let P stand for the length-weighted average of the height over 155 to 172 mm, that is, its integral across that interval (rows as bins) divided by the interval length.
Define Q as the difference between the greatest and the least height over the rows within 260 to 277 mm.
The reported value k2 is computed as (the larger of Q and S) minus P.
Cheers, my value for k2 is 2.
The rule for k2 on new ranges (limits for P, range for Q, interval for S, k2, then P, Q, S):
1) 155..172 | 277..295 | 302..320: 13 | 76.3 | 11.9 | 88.9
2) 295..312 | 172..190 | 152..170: -7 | 83.3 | 8.0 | 76.0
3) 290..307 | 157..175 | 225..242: -2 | 79.2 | 8.8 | 77.5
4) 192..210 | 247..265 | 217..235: -1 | 77.4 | 8.2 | 76.2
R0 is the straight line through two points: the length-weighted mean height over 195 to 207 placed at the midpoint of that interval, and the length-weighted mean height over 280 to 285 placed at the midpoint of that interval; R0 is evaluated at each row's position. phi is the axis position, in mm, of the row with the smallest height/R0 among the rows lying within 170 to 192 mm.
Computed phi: 178.5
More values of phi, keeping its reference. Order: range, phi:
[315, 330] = 323.5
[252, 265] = 263.5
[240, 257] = 246.0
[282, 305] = 293.5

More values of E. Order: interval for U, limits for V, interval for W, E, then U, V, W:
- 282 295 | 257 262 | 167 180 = 157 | 77.7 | 80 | 78.6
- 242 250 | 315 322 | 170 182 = 167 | 77.1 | 93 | 79.2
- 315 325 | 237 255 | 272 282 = 185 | 91.1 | 78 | 75.7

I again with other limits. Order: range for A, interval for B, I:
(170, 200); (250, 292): 4.36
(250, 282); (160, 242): 4.35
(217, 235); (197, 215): 4.34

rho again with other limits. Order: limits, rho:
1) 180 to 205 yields 400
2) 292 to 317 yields 100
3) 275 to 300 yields 400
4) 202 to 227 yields 300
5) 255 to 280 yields 400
